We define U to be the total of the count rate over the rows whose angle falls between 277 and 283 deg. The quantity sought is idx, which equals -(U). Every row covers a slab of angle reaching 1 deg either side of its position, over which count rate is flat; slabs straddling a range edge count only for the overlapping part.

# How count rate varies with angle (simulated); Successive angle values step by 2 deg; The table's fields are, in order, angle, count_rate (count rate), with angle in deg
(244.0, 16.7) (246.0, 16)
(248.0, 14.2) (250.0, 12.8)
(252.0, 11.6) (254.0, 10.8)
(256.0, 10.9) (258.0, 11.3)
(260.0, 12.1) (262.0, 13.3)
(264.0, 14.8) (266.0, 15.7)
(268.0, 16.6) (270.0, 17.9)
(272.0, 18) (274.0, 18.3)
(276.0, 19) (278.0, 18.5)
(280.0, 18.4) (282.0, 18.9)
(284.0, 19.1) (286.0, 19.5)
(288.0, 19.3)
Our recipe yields -56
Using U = 56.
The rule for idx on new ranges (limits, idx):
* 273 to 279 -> -56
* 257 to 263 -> -37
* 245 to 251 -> -43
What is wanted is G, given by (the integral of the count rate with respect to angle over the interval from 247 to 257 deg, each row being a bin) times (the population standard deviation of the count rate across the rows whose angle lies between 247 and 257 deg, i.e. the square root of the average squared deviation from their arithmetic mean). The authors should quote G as 155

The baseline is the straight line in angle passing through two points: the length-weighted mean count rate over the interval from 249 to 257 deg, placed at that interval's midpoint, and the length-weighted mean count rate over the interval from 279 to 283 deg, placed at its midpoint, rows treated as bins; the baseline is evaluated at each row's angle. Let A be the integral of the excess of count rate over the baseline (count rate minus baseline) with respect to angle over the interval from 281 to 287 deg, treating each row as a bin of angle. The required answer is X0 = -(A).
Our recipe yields 1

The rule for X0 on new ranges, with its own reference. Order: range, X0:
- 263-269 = -5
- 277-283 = -1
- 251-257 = 4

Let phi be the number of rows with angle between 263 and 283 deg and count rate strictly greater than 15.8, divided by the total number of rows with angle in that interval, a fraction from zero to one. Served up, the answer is 0.8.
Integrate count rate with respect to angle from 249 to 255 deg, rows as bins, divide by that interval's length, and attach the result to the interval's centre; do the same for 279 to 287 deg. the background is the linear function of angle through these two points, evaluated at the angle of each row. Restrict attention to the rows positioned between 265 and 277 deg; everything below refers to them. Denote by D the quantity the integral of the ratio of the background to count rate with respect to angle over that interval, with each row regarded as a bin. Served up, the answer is 11.0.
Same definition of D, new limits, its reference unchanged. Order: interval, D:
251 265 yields 15.3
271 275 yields 3.7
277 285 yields 7.9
